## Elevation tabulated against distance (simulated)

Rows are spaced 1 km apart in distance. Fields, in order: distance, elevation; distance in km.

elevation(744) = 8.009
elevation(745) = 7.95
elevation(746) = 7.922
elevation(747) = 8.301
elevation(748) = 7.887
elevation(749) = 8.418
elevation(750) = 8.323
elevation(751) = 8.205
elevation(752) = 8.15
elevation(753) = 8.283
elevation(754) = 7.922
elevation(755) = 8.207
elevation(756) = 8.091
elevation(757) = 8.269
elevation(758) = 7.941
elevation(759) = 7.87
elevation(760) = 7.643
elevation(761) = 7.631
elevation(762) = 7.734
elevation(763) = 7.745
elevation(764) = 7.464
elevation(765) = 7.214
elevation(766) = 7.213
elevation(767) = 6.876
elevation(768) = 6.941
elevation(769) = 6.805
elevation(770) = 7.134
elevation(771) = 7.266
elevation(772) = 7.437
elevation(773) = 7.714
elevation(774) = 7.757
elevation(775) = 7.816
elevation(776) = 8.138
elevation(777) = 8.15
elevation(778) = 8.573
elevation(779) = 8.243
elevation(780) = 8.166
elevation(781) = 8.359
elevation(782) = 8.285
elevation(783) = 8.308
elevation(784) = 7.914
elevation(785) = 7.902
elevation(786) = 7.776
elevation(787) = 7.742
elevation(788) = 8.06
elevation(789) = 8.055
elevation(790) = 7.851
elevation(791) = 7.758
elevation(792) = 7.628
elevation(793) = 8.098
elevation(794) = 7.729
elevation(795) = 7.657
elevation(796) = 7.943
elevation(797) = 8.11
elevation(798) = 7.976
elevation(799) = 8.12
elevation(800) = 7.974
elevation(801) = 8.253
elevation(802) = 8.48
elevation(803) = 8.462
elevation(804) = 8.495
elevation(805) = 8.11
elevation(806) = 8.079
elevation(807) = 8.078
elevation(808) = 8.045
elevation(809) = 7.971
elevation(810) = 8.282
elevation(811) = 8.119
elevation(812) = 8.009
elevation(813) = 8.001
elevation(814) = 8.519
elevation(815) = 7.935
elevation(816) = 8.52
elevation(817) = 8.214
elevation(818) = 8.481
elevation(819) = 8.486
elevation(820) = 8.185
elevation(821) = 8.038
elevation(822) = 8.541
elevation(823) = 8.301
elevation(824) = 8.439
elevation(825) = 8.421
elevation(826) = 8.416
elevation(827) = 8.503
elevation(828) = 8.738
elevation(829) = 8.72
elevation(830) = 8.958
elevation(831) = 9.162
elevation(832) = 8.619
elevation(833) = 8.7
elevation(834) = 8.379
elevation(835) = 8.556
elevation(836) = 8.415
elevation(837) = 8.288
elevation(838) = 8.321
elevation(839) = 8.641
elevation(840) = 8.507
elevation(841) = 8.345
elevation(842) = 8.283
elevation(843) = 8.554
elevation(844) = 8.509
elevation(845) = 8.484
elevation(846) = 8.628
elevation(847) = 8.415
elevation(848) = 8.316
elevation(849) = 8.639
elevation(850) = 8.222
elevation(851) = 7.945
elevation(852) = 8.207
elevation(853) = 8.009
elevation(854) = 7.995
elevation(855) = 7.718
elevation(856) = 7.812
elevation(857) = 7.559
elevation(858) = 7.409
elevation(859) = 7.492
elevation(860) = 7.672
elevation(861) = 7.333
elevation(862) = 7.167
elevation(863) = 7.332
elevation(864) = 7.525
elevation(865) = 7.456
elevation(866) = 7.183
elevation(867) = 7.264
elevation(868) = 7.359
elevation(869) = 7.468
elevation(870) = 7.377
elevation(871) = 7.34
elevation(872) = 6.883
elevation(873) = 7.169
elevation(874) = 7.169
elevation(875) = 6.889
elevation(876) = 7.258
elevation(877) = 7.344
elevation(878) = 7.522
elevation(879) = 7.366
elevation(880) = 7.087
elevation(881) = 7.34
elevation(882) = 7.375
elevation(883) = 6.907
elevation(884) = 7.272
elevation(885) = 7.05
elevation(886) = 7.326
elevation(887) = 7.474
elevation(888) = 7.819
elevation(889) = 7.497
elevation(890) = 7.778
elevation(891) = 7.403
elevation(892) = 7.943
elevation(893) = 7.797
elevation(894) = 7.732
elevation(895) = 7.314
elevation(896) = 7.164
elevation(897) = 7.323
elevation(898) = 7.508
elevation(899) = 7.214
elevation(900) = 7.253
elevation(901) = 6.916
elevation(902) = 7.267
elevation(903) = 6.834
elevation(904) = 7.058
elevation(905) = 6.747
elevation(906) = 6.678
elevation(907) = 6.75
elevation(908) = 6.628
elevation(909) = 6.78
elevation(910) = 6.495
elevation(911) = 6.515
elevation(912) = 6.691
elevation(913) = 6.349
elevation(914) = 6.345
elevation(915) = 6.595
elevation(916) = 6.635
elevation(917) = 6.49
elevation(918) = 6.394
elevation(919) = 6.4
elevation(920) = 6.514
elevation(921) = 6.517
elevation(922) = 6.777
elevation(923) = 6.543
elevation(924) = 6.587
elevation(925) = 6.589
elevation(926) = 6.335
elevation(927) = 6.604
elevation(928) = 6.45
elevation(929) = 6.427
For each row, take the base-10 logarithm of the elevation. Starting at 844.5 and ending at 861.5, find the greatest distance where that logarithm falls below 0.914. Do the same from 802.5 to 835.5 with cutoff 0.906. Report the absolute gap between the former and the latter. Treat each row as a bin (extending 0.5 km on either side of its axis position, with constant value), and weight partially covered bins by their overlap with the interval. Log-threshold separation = 40 km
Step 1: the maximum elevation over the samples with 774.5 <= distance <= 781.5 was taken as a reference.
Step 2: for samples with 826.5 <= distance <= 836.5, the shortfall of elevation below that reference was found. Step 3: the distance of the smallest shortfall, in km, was 831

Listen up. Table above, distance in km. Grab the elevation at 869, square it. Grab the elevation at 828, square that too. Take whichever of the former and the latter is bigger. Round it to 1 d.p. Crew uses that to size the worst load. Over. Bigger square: 76.4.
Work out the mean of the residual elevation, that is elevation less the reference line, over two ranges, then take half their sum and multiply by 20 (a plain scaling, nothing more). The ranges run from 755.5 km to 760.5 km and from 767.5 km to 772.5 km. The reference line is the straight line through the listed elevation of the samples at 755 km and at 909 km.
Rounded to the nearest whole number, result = -12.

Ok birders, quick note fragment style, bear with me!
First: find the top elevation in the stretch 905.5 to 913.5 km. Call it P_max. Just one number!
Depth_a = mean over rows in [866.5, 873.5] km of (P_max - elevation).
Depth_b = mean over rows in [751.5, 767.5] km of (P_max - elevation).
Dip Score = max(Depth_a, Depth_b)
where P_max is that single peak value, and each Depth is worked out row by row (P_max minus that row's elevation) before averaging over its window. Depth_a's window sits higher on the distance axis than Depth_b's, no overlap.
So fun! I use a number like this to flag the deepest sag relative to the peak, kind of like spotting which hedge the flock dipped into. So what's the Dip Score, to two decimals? -0.49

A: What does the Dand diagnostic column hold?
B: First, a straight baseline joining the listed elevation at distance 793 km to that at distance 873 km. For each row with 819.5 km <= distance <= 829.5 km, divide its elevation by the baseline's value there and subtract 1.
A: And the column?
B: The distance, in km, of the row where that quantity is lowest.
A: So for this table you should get 821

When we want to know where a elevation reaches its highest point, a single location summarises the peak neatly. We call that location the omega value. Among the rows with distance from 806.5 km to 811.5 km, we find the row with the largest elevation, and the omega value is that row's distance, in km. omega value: 810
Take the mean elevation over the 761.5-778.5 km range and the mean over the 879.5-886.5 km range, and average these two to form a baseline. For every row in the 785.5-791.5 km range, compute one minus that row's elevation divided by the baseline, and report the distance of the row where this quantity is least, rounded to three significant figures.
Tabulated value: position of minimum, 788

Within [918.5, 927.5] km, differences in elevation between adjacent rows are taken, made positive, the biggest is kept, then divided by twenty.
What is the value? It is 0.013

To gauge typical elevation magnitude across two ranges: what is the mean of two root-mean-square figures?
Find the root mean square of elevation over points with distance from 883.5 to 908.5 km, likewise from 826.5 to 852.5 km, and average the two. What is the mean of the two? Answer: 7.89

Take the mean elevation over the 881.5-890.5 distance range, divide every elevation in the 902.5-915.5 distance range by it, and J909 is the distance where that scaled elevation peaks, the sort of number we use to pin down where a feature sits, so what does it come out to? 904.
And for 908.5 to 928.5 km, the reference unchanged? 909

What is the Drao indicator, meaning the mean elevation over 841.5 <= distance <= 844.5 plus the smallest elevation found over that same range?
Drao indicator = 16.7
